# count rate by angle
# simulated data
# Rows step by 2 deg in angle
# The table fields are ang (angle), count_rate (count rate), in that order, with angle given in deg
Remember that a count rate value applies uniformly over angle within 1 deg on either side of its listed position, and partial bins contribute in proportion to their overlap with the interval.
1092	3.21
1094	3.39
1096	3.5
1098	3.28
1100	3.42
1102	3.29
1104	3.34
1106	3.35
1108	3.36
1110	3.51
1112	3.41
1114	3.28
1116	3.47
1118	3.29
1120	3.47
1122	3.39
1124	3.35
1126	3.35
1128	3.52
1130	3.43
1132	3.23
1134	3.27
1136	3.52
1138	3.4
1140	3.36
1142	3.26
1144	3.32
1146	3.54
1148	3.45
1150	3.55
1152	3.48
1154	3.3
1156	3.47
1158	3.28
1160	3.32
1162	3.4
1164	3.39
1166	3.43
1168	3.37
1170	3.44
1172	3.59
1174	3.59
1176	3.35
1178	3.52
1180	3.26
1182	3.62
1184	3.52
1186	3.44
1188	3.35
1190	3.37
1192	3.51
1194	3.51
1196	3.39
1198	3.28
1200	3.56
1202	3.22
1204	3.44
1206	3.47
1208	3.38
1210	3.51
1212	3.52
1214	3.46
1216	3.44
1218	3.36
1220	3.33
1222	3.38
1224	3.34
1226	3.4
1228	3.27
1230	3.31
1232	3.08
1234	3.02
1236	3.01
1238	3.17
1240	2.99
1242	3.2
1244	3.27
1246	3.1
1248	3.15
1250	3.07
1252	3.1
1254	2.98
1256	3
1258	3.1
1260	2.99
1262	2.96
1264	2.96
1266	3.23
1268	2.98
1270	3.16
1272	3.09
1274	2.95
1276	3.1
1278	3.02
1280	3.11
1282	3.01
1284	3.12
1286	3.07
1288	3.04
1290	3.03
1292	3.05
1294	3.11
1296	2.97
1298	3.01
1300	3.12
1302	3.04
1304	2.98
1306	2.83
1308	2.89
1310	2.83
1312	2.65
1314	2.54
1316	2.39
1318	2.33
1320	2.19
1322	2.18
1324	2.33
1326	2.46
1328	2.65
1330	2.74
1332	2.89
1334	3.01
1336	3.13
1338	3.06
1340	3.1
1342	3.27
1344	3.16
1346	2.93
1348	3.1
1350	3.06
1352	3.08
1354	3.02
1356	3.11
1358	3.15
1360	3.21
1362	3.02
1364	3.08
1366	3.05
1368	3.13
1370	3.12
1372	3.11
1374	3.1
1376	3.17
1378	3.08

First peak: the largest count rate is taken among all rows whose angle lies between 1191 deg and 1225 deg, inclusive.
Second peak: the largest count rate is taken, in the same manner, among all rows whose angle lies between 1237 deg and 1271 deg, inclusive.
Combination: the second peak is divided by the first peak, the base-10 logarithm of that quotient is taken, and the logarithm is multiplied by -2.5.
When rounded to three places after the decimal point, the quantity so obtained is 0.092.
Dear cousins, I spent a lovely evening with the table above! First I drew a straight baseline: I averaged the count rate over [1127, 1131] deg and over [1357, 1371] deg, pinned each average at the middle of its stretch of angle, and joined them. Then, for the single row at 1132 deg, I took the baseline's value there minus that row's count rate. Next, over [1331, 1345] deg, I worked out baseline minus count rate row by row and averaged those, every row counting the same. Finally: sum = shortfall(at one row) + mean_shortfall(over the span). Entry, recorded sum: 0.3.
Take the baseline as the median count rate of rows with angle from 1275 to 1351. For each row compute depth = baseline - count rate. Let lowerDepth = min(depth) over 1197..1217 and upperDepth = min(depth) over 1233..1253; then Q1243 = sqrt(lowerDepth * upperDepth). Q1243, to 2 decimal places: 0.38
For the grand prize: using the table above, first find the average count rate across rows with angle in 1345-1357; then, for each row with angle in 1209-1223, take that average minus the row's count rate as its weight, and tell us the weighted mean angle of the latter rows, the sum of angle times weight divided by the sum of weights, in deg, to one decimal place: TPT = 1215.3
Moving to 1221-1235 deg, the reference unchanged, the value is 1225.7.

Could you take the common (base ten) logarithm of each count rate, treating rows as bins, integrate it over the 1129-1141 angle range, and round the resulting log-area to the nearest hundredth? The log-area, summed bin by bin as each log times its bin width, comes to 6.33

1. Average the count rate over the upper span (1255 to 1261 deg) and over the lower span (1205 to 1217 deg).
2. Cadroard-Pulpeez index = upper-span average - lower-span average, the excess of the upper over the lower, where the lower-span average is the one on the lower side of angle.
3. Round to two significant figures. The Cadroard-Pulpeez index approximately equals -0.43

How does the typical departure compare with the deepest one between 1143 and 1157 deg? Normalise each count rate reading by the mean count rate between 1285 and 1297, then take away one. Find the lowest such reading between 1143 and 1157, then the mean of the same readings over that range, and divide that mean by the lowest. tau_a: 1.57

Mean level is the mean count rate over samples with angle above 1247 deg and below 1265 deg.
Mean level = 3.03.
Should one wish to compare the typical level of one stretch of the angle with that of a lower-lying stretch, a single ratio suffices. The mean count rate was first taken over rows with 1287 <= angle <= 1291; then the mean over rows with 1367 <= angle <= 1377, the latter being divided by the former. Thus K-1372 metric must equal 1.03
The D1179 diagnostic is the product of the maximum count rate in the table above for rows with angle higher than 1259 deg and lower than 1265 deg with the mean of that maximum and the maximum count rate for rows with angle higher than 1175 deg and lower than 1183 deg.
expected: 9.9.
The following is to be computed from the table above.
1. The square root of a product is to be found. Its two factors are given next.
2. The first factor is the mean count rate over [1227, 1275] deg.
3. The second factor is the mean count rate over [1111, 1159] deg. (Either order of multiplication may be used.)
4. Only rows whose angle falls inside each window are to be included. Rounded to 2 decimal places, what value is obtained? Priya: 3.24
